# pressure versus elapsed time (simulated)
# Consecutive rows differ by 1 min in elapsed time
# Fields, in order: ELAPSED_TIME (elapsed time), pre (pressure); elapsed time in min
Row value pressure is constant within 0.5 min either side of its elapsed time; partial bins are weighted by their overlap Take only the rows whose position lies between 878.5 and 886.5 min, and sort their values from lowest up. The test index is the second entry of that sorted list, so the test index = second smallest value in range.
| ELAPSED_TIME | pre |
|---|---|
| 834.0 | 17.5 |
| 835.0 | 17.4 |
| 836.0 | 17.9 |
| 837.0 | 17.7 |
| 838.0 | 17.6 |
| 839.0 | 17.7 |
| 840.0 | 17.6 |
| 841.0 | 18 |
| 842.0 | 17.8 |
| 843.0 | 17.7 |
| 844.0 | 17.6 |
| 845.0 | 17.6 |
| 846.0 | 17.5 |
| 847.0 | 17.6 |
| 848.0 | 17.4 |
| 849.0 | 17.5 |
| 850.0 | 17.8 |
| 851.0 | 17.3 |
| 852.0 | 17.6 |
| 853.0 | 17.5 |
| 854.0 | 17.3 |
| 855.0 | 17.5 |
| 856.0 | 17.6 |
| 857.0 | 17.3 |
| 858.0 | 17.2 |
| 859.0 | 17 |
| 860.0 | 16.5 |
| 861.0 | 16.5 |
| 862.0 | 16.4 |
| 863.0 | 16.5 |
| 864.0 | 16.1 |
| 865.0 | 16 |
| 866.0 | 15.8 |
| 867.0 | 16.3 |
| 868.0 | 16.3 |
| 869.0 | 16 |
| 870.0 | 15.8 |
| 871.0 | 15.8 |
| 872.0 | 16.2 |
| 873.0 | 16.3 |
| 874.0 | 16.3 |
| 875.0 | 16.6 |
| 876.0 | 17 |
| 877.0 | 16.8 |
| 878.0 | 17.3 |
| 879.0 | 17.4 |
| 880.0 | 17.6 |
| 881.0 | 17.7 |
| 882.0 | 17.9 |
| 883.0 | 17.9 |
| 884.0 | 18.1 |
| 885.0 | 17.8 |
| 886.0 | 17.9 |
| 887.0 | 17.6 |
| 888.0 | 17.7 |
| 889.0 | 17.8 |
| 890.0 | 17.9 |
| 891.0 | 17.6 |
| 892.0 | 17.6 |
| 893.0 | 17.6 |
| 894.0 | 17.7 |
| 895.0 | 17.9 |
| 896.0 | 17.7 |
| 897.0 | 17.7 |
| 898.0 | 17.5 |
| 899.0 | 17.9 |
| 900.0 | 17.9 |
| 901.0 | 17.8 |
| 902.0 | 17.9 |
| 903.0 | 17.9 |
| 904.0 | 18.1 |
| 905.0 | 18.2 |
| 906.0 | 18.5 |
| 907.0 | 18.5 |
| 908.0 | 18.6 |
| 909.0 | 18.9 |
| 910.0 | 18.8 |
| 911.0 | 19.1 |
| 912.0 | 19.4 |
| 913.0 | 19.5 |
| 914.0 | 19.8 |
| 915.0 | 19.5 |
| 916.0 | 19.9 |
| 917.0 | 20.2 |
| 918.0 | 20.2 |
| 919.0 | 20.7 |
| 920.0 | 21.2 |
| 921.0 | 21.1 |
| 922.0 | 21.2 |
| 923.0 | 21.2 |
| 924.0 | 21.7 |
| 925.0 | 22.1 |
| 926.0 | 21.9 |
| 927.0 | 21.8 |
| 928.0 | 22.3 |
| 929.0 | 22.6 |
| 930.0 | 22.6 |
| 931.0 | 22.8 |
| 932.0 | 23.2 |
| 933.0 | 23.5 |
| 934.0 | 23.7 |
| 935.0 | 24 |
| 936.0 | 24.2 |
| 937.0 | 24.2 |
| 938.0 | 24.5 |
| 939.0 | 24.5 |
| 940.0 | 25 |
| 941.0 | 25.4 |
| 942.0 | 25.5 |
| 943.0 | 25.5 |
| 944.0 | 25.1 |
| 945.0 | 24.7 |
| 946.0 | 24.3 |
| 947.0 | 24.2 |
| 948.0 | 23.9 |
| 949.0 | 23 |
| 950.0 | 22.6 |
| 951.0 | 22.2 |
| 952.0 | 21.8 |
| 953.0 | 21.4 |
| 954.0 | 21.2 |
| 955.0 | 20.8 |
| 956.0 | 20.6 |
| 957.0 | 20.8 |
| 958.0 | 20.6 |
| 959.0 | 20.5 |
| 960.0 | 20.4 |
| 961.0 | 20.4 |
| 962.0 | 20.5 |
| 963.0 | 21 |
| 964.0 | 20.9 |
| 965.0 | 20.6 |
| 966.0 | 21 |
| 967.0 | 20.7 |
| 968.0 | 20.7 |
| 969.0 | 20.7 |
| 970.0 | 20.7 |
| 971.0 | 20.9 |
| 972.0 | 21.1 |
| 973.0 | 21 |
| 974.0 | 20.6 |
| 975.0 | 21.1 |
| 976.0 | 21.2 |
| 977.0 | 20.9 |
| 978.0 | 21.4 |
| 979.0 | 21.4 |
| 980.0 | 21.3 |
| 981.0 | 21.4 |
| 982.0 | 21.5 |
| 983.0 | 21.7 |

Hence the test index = 17.6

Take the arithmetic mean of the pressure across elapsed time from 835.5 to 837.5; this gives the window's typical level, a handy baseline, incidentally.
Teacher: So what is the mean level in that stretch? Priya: 17.8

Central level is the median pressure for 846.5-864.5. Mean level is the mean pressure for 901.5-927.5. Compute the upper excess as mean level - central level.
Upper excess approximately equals 2.5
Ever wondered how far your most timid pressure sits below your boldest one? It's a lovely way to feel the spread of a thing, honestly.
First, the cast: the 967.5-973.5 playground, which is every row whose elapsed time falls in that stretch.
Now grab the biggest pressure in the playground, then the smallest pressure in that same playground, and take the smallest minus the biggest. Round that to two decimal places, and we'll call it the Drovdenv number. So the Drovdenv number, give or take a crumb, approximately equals -0.40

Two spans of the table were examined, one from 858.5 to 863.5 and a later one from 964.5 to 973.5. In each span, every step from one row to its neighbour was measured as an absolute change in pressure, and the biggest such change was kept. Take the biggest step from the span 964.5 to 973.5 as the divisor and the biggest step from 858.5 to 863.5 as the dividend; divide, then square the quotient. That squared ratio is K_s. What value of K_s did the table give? 1.56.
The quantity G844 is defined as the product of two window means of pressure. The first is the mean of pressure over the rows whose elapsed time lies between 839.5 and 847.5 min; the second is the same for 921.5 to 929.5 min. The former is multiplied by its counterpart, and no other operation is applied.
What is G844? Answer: 386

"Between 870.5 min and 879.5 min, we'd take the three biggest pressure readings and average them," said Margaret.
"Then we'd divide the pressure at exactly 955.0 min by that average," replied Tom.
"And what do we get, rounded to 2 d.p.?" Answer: 1.21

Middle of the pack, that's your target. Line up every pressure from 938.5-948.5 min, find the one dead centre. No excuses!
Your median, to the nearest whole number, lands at 25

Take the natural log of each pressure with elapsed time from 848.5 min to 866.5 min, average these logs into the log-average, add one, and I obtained 3.83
